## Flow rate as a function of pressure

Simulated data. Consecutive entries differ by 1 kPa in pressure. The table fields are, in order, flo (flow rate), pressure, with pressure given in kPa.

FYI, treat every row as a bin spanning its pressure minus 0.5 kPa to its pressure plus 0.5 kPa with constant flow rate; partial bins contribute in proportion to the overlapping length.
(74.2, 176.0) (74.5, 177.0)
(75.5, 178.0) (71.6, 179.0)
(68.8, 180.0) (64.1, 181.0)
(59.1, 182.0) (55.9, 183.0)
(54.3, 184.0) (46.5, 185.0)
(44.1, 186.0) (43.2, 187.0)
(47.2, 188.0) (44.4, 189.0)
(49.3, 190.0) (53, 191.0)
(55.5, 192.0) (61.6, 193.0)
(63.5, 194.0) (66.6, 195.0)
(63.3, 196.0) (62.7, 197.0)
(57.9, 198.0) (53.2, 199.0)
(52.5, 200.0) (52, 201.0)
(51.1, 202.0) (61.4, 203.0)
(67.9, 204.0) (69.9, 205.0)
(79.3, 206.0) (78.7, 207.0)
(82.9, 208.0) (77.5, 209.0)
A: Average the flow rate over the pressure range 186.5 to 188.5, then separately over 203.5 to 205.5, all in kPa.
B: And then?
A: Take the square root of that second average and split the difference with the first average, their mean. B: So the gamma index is 27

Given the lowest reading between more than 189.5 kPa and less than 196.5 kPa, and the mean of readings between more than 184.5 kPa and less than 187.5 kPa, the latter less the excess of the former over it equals 40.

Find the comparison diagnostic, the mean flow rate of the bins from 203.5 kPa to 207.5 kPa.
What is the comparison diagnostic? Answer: 74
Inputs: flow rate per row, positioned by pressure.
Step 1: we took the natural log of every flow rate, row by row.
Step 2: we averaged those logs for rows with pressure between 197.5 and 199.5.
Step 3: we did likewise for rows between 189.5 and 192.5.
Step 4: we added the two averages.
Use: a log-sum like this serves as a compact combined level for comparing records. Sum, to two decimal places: 7.98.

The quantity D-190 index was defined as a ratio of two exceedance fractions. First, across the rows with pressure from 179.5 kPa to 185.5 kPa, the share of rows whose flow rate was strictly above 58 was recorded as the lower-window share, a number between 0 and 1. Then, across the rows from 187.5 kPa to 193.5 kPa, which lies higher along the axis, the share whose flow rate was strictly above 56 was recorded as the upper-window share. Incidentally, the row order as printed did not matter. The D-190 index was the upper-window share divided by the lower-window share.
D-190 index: 0.3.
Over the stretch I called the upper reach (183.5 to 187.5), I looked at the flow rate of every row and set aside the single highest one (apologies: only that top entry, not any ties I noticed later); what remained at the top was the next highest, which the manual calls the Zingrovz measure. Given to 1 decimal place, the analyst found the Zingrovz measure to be 46.5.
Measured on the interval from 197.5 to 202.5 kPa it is 53.2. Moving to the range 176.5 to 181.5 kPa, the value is 74.5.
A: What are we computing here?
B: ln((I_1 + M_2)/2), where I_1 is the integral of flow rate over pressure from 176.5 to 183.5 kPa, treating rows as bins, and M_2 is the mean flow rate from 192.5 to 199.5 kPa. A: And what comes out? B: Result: 5.58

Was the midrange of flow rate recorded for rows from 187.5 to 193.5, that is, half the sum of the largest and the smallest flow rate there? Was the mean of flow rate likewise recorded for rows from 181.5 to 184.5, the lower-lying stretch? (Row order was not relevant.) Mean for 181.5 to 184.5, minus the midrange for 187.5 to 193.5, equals 3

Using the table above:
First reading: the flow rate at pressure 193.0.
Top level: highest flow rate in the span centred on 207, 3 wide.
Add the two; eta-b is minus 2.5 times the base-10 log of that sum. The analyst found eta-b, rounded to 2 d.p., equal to -5.40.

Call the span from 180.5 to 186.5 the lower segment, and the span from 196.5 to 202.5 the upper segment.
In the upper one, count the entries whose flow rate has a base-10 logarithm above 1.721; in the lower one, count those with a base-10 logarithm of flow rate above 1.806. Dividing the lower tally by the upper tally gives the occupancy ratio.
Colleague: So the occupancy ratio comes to 0.33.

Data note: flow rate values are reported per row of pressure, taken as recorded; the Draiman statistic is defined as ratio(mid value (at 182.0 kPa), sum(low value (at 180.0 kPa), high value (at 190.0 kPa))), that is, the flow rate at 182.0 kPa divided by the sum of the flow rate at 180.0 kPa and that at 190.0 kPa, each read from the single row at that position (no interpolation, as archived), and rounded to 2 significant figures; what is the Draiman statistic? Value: 0.50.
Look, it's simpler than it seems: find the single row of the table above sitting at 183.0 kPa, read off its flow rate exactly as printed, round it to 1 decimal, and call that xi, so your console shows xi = 55.9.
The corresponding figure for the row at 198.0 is 57.9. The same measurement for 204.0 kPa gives 67.9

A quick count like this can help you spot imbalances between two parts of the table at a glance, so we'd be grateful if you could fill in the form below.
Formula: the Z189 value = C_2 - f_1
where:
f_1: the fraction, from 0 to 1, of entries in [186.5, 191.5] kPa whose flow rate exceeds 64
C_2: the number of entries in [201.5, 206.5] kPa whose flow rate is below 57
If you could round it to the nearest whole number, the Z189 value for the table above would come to 1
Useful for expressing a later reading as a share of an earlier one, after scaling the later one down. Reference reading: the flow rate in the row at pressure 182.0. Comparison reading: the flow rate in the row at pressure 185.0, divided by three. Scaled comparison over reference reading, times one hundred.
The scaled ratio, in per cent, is 26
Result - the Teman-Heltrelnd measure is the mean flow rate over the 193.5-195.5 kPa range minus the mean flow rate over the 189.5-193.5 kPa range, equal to 10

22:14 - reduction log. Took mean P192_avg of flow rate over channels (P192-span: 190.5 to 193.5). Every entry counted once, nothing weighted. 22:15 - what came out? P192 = 57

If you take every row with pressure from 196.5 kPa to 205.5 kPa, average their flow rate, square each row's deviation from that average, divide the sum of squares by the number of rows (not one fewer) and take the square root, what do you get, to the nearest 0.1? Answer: 6.7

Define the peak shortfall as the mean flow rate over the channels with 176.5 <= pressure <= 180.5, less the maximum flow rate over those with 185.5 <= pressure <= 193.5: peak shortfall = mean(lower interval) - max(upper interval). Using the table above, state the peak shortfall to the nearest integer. 11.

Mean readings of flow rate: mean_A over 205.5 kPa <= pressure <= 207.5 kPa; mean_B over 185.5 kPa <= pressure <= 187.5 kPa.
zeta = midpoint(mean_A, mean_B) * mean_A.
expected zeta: 4845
